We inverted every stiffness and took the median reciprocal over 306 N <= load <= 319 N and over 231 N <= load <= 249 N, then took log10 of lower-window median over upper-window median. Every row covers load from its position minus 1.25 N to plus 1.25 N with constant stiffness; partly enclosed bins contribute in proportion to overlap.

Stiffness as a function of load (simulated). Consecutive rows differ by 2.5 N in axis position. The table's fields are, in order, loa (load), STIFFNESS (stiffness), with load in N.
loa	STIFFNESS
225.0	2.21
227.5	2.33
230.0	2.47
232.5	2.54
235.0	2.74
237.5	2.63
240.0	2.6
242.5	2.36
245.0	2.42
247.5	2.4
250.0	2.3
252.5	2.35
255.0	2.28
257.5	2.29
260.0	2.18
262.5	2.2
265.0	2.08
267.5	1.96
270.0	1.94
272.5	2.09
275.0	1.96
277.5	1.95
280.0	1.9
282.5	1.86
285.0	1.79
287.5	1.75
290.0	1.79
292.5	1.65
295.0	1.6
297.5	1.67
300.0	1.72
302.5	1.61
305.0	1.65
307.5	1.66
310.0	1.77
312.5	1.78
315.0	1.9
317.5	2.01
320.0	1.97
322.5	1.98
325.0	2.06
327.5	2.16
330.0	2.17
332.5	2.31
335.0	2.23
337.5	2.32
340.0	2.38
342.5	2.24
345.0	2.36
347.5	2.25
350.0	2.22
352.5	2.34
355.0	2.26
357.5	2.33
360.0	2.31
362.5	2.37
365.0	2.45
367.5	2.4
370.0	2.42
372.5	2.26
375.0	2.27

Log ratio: -0.15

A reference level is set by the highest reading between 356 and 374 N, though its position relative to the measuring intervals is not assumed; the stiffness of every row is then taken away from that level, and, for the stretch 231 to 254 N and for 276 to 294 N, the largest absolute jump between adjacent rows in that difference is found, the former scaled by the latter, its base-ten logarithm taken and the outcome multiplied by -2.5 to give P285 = -0.6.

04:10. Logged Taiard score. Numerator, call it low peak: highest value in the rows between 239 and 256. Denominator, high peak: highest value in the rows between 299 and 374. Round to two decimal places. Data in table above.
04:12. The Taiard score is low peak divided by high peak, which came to 1.06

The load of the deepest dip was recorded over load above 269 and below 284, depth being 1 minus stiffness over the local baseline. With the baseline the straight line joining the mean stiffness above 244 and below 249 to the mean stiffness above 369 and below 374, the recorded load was 282.5 N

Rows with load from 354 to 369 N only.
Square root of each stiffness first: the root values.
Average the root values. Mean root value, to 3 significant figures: 1.53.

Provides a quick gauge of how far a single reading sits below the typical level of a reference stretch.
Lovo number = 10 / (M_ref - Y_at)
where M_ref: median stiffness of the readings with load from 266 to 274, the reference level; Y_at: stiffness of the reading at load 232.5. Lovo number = -17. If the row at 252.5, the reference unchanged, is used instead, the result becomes -26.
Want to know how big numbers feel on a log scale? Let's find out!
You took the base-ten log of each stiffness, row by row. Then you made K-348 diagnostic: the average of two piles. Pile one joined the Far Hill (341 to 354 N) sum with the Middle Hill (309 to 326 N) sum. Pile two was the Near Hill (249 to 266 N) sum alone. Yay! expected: 3.1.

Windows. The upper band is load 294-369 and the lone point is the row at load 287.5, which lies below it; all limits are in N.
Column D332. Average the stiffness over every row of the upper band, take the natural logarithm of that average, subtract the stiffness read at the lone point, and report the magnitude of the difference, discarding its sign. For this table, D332 1.0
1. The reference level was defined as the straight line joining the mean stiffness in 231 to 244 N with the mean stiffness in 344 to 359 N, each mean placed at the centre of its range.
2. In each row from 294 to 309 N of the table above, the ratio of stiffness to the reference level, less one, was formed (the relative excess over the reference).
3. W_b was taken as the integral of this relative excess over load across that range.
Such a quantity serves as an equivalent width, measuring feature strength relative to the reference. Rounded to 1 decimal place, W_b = -4.7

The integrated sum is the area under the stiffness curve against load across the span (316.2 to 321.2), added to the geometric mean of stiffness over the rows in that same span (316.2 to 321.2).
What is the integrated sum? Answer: 11.9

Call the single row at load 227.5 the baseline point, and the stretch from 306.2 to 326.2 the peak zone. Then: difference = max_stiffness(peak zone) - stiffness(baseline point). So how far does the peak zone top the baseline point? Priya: -0.27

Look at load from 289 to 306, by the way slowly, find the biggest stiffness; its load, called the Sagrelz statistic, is 290.0 N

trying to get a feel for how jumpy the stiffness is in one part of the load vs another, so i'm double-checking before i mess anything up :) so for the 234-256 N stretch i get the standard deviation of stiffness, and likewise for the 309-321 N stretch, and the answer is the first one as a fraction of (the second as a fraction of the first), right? 0.24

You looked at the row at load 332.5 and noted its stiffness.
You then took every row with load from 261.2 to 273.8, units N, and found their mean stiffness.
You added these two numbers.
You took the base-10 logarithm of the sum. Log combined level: 0.64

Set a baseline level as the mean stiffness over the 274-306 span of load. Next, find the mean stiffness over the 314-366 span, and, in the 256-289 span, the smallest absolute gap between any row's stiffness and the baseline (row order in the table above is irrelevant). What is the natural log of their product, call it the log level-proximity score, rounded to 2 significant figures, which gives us -3.7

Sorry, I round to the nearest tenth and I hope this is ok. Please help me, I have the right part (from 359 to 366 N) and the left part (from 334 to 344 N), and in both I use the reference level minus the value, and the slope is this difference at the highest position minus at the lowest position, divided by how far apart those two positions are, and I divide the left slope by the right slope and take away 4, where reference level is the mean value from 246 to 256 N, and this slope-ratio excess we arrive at -4.0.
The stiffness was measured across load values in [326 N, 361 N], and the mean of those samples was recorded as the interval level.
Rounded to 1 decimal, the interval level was 2.3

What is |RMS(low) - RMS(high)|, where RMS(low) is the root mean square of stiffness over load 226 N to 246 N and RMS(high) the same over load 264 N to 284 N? 0.55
